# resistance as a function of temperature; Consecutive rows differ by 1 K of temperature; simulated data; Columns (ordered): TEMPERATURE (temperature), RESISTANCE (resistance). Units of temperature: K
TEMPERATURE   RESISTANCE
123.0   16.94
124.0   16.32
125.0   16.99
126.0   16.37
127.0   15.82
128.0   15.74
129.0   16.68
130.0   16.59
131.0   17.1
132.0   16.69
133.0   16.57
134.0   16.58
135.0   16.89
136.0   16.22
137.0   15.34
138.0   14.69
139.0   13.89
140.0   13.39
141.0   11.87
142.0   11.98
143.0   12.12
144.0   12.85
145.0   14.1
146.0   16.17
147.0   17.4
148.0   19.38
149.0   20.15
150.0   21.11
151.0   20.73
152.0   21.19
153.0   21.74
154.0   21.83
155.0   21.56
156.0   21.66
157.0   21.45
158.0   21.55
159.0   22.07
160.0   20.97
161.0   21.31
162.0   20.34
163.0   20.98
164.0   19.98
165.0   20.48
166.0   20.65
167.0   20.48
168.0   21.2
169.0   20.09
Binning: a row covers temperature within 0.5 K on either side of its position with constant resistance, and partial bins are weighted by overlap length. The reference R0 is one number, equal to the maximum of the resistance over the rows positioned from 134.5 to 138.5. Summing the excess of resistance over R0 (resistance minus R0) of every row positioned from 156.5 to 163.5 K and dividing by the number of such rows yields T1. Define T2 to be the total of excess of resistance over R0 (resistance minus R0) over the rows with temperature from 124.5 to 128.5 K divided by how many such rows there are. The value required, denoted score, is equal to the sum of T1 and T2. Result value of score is 4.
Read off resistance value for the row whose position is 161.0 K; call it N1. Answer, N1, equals 21.31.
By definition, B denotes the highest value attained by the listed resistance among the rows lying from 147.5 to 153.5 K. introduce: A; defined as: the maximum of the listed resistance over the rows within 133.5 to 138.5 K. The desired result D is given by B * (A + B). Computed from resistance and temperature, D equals 840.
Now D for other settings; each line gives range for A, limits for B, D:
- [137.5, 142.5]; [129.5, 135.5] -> 544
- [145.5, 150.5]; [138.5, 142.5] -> 486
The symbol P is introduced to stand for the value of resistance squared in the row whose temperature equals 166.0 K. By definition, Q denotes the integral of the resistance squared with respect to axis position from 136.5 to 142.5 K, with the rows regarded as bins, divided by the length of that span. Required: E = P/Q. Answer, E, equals 2.3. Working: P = 426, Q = 185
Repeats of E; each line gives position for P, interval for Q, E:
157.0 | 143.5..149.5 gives 1.6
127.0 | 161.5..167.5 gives 0.6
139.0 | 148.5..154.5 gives 0.4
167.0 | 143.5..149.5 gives 1.5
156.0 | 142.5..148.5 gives 1.9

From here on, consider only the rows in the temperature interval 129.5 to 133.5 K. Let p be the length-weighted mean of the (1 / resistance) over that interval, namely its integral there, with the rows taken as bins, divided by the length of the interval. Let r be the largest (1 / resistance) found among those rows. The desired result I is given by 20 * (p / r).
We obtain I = 19.8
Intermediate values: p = 0.060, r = 0.06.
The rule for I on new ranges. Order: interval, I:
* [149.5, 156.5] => 19.4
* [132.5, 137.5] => 18.8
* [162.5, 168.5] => 19.4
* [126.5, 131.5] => 19.2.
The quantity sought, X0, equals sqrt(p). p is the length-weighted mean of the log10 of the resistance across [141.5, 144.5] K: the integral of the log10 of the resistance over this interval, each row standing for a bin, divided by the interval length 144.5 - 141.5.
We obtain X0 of 1.04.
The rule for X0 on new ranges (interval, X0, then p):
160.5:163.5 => 1.15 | 1.32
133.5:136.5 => 1.10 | 1.22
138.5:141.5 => 1.06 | 1.11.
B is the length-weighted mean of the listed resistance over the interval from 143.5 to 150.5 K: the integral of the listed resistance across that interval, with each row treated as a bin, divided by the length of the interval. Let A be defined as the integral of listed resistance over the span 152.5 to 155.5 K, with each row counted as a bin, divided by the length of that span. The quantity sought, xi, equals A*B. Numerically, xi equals 376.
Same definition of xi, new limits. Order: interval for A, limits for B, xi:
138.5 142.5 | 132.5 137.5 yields 209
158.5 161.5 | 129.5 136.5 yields 357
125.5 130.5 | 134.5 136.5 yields 269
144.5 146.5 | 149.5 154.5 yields 323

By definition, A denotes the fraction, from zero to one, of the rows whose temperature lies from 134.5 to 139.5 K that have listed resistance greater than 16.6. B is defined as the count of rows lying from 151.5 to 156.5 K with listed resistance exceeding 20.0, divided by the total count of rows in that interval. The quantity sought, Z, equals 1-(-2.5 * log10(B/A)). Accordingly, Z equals 2.7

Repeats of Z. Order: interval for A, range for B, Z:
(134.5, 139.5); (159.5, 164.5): 2.5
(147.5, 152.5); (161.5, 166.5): 0.8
